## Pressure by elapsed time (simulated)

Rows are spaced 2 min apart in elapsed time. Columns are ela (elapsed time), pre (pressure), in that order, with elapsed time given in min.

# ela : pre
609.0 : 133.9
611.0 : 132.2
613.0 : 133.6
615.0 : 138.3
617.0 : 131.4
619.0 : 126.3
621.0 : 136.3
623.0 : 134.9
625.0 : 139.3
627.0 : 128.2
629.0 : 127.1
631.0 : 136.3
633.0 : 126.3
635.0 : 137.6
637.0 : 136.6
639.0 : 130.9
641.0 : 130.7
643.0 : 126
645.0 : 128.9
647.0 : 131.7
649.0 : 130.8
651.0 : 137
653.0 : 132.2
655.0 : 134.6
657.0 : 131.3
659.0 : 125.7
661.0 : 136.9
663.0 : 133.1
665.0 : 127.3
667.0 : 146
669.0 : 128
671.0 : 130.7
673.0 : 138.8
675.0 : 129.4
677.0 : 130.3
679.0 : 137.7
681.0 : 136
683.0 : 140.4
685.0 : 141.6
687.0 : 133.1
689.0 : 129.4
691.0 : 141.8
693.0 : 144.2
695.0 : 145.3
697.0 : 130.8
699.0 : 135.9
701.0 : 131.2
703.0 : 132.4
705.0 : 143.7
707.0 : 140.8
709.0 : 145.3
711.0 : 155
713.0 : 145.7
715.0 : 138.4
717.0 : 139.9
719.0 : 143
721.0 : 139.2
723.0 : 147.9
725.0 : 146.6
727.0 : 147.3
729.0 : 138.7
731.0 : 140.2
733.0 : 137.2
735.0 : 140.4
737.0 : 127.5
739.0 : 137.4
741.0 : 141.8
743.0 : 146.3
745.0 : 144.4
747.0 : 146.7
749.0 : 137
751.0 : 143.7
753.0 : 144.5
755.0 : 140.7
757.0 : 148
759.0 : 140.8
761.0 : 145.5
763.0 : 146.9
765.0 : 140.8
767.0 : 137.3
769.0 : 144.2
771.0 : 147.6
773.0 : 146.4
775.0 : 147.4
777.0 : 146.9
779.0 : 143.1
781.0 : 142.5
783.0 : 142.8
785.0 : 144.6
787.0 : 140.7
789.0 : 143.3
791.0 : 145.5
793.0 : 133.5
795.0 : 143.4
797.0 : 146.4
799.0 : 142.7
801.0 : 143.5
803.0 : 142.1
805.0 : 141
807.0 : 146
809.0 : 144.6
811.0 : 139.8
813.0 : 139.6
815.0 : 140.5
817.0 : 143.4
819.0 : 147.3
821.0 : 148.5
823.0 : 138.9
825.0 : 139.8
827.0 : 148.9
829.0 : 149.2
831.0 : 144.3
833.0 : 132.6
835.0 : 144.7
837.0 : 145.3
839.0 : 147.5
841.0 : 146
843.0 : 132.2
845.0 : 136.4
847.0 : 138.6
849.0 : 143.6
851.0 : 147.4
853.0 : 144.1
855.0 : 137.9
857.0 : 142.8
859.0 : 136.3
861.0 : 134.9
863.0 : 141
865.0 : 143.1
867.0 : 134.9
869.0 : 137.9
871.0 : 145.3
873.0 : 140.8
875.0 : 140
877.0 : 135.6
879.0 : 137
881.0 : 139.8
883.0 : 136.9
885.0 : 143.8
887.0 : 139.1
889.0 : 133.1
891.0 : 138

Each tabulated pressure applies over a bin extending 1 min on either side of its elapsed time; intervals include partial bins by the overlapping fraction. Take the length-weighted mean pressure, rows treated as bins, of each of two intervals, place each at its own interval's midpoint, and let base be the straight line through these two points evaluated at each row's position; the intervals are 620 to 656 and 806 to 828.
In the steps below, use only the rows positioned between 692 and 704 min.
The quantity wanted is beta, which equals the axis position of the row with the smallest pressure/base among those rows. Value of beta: 697.0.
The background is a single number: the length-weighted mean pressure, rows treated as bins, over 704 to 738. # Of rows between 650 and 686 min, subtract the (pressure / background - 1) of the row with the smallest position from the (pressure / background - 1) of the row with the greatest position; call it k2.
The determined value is 0.03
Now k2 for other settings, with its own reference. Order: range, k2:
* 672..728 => 0.06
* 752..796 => -0.01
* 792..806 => 0.05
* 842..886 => 0.08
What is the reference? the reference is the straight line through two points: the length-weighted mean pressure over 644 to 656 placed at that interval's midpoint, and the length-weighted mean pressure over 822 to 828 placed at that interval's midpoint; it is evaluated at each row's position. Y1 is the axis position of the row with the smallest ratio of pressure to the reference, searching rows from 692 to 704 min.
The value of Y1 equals 697.0 min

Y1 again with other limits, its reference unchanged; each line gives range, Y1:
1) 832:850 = 843.0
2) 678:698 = 689.0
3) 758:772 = 767.0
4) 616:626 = 619.0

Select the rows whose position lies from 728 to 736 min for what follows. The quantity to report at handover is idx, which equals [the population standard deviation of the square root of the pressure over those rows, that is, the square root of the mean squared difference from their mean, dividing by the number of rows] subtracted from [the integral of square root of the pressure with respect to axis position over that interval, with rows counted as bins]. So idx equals 94.3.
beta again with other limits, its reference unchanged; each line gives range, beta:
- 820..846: 843.0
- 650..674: 659.0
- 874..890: 889.0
